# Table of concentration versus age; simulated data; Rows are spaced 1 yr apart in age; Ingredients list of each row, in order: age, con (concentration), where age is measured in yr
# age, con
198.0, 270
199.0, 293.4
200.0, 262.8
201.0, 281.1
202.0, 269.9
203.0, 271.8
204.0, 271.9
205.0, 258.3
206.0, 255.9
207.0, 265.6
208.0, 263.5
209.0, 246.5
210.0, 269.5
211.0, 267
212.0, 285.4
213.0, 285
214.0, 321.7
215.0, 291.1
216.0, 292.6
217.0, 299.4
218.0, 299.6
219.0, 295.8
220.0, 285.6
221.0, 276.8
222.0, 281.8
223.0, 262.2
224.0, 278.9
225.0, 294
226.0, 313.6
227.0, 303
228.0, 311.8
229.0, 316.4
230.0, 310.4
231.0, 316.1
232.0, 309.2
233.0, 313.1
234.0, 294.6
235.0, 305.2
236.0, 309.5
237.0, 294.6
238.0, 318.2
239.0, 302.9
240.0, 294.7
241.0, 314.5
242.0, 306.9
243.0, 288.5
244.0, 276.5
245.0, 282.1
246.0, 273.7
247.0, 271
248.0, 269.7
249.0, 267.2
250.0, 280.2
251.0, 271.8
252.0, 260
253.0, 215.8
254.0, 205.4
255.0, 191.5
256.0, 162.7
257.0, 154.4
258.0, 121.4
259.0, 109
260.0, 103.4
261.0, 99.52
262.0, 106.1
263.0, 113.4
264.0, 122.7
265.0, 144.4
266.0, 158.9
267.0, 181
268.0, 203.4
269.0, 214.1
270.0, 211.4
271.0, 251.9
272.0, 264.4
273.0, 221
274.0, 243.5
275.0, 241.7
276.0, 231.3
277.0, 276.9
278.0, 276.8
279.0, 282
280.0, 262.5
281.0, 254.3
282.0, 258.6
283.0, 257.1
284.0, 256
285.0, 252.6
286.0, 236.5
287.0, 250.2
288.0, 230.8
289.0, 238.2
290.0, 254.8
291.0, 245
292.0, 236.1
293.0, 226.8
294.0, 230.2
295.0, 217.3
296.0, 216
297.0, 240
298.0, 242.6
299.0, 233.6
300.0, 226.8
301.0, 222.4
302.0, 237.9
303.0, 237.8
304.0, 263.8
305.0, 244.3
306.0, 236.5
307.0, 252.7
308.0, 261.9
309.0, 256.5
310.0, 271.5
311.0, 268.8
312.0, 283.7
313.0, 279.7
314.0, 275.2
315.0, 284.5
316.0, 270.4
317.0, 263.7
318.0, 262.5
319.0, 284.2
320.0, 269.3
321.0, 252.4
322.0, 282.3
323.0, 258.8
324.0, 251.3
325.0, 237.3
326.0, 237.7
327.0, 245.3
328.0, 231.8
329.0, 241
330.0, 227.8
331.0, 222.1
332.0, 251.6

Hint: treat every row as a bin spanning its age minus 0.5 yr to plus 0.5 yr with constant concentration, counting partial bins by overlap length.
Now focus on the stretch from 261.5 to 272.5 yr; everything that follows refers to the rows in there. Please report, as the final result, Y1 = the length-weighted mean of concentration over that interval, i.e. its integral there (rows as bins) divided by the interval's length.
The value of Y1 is 179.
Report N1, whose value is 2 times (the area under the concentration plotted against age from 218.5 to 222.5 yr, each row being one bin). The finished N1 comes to 2280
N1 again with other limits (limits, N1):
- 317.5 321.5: 2137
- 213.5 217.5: 2410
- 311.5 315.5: 2246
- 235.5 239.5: 2450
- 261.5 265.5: 973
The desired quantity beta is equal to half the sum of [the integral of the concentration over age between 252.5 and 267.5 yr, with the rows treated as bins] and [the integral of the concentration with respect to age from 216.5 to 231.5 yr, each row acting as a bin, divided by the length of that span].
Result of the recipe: 1243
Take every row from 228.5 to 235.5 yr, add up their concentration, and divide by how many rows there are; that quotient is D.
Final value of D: 309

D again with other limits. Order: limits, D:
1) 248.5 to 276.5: 191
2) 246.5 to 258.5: 223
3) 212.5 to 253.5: 292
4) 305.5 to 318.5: 267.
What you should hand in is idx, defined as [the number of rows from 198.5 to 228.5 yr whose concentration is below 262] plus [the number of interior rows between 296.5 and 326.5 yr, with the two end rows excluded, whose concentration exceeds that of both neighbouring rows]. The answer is 12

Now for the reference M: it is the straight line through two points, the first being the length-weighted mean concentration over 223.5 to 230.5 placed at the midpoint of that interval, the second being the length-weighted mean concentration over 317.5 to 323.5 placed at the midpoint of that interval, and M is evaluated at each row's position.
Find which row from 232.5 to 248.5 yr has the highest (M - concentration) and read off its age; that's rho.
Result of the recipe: 248.0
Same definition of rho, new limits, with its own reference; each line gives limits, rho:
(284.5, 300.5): 296.0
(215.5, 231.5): 223.0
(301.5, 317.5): 302.0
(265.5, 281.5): 266.0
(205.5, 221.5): 209.0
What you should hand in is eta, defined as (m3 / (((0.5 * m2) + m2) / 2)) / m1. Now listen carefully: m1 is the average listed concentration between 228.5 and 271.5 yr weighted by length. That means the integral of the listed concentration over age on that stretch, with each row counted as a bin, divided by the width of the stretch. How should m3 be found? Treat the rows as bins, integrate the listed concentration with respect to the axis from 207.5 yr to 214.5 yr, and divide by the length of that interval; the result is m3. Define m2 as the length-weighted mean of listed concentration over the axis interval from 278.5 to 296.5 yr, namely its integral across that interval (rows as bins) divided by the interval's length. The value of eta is 0.0064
